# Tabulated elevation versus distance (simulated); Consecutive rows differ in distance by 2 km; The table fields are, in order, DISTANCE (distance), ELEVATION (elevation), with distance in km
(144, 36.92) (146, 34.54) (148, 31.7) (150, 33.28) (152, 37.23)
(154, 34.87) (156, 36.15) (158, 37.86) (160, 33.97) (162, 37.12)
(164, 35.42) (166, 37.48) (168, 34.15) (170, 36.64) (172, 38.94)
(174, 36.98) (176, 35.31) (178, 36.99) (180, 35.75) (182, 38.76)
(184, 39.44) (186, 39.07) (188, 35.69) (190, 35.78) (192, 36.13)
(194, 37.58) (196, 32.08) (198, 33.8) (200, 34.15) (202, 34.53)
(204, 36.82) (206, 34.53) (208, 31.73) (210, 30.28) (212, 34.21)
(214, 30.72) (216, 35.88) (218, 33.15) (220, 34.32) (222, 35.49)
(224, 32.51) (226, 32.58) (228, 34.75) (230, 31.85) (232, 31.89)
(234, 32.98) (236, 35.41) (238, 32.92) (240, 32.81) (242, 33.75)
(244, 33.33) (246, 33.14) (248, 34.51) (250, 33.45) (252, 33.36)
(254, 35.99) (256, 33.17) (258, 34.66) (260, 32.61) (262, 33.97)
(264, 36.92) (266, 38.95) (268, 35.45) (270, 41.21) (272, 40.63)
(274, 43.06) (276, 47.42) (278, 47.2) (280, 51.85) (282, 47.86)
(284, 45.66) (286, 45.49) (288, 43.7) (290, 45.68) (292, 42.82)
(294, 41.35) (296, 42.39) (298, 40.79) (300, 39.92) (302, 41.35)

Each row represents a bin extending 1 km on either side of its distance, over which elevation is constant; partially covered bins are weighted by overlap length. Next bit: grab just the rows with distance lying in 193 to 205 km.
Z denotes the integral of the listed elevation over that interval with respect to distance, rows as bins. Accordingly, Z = 418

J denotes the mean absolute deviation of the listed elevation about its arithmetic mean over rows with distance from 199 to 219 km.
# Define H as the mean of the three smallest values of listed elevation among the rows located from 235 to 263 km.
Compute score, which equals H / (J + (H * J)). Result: 0.57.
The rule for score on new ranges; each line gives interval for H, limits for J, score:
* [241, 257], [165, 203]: 0.60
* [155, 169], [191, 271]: 0.61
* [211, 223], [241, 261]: 1.29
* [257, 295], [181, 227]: 0.48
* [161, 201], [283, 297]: 0.65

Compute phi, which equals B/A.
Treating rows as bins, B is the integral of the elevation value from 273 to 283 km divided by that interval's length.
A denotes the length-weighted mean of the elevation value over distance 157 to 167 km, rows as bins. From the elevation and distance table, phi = 1.31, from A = 36.4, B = 47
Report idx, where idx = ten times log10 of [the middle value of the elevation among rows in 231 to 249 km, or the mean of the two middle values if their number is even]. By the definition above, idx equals 15.2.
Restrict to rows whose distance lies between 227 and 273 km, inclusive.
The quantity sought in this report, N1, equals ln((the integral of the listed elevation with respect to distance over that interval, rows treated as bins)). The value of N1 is 7.37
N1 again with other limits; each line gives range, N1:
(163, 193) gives 7.01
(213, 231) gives 6.40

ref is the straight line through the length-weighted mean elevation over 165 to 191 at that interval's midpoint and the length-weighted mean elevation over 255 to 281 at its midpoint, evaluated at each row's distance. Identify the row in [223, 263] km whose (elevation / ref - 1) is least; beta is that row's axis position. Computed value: 232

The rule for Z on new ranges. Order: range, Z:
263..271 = 305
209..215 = 190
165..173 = 294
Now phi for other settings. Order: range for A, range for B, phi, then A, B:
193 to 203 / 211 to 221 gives 0.98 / 34.4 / 34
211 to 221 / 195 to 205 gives 1.02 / 33.7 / 34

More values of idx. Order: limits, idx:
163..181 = 15.6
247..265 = 15.3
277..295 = 16.6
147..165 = 15.5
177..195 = 15.7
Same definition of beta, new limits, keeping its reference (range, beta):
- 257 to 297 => 260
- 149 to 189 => 150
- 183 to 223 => 210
